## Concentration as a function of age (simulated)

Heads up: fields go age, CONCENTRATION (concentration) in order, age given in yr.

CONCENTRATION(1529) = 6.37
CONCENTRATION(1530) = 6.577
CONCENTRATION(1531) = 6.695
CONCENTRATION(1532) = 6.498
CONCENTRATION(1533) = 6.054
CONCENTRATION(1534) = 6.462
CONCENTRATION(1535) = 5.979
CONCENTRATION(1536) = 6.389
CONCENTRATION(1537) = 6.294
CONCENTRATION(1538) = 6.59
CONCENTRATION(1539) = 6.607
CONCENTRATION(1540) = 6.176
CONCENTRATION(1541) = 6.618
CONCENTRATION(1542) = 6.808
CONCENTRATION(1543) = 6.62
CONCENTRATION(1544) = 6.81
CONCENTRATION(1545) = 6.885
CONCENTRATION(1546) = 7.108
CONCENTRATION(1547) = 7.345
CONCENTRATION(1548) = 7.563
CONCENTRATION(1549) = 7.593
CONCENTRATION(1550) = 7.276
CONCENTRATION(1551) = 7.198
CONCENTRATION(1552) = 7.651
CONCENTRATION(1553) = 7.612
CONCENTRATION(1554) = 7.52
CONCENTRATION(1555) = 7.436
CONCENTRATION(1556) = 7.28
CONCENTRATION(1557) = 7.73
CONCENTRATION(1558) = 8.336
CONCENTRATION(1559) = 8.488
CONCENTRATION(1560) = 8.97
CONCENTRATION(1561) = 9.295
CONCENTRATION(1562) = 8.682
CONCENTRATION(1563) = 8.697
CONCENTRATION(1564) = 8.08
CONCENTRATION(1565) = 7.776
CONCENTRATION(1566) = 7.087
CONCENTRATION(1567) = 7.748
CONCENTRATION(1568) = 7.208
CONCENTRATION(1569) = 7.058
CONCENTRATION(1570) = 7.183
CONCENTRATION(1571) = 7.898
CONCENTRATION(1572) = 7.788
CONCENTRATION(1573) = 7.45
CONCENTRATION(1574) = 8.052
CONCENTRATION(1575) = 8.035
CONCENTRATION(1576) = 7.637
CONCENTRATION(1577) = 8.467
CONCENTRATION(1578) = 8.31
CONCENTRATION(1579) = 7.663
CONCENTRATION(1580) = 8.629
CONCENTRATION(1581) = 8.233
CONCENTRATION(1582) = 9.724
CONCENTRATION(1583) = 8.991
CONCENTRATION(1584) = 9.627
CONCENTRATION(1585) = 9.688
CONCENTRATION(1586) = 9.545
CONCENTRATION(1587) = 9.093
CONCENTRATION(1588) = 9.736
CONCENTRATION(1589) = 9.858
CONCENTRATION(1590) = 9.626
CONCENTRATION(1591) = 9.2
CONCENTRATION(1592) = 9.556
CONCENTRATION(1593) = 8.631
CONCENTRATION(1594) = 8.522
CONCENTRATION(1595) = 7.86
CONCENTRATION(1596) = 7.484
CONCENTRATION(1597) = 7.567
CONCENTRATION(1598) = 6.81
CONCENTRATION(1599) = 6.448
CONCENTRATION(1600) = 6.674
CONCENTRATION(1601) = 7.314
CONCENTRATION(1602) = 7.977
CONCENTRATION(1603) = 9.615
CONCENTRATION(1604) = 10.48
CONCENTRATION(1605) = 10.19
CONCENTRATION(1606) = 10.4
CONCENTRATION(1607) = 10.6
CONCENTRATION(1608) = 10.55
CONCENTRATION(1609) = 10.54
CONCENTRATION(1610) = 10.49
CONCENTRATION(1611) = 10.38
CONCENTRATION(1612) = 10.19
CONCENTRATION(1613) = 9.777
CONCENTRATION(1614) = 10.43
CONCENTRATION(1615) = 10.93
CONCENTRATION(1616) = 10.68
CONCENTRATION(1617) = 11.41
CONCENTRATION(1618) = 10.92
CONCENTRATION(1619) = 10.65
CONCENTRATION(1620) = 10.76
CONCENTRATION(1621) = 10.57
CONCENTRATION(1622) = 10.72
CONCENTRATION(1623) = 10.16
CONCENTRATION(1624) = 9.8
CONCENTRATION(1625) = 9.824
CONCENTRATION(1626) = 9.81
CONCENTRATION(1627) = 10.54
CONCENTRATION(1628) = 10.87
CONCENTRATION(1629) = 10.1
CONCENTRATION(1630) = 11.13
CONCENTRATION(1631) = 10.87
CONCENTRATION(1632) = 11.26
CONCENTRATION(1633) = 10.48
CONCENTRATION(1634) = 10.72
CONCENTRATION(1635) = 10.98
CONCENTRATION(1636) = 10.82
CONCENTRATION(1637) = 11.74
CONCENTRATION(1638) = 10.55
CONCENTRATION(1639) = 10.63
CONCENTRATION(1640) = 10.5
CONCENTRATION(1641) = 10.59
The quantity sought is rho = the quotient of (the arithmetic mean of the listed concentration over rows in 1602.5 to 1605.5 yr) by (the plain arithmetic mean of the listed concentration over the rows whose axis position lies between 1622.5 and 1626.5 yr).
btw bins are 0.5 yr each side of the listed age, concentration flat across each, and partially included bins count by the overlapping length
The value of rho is 1.02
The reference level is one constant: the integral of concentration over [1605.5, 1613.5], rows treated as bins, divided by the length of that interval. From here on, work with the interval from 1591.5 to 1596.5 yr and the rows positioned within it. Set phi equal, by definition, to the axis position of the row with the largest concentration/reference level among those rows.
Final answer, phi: 1592 yr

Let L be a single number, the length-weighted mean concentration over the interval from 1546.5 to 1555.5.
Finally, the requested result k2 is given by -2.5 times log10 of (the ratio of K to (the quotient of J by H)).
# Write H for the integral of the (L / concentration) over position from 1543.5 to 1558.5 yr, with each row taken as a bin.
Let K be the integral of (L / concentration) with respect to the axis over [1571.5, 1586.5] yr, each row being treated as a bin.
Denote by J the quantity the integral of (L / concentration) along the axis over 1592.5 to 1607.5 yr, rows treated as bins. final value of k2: -2.9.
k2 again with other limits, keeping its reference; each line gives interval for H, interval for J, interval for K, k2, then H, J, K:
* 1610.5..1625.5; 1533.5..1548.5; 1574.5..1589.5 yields -2.3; 11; 16.8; 12.7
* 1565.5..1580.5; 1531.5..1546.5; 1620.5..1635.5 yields -2.4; 15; 17.2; 10.7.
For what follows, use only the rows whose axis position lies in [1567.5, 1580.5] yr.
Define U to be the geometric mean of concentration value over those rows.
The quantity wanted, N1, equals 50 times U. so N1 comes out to 389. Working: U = 7.8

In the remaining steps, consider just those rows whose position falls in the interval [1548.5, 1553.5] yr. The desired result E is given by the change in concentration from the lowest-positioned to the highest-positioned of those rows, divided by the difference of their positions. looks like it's 0.00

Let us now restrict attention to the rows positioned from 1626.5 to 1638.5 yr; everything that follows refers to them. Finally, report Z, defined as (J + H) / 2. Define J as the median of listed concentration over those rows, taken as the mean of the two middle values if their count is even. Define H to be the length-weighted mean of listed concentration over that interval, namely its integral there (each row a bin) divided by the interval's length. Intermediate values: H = 10.8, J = 10.8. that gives 10.8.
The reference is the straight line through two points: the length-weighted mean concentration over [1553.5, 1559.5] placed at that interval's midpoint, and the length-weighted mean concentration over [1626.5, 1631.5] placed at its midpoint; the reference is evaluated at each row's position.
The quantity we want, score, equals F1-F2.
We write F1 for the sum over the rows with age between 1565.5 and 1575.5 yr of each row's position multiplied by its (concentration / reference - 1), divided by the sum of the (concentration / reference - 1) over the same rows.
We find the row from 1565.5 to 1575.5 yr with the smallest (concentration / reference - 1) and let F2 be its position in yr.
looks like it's 1.0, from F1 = 1570.0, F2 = 1569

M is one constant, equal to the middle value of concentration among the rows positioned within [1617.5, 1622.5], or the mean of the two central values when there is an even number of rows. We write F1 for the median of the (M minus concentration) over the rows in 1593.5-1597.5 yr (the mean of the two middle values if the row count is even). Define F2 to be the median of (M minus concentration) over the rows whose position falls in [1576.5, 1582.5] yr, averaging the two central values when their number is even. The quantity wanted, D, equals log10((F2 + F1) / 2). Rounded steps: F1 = 3.0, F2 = 2.3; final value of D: 0.43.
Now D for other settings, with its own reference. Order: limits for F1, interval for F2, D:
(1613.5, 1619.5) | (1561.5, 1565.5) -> 0.05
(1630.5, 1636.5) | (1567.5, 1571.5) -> 0.23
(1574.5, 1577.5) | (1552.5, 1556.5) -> 0.47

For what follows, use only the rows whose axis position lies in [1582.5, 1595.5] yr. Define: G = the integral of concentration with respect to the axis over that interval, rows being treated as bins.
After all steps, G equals 120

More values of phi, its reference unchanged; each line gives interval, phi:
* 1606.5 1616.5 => 1615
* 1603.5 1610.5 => 1607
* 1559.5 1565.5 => 1561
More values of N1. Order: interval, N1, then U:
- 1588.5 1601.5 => 402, 8.0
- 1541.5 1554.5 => 361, 7.2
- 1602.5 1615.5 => 517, 10.3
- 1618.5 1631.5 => 522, 10.4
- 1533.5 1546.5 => 328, 6.6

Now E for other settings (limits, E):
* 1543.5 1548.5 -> 0.19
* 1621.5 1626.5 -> -0.23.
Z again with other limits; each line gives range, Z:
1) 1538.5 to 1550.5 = 6.9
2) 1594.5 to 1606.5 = 8.0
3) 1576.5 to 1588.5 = 9.0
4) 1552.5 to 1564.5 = 8.2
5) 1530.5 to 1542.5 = 6.5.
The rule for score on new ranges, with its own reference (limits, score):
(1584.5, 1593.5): -6.1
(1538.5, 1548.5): 1.9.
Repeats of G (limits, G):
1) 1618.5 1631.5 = 136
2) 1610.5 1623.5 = 138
